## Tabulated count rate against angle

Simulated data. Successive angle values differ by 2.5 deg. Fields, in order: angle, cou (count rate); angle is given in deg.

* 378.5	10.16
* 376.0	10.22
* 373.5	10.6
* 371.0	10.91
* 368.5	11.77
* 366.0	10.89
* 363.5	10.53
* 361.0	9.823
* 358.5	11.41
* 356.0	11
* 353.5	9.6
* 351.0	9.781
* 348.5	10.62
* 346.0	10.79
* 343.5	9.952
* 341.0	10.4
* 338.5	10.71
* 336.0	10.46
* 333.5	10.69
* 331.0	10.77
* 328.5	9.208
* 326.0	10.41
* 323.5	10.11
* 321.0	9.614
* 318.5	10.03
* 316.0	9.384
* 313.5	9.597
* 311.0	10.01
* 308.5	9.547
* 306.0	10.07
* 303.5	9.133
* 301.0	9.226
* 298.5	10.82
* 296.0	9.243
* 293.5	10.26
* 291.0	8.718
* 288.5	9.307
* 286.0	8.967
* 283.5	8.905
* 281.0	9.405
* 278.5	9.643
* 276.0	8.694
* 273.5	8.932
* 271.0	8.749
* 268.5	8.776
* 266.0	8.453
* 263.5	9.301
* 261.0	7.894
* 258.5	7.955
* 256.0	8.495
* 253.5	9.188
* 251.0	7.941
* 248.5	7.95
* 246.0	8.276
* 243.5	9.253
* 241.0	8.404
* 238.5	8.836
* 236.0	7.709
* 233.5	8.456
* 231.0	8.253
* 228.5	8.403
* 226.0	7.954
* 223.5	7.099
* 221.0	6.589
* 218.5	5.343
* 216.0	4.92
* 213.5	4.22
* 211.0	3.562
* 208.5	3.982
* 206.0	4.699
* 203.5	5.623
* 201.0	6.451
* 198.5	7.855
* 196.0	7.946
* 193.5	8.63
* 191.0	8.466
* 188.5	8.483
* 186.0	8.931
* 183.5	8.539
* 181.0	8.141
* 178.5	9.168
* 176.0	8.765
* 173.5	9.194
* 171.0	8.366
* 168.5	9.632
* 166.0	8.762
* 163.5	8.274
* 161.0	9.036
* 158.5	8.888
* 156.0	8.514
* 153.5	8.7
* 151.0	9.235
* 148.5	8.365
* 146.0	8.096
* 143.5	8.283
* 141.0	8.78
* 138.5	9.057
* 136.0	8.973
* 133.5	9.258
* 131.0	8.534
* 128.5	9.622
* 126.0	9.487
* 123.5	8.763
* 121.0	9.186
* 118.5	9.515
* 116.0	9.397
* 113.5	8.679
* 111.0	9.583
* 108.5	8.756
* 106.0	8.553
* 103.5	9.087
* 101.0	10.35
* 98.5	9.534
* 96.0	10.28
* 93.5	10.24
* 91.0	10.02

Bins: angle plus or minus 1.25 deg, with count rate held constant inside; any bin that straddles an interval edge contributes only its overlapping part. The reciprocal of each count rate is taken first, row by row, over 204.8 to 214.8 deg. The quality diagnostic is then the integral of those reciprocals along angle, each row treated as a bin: 2.5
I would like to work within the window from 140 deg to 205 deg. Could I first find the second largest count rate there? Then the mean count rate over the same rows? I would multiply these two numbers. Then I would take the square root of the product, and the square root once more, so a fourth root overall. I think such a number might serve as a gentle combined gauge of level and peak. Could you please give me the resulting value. 2.97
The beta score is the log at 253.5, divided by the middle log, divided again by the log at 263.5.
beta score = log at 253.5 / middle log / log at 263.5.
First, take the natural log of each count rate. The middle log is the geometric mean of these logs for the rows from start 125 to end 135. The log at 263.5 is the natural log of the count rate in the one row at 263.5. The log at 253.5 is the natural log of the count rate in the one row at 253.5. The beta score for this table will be 0.448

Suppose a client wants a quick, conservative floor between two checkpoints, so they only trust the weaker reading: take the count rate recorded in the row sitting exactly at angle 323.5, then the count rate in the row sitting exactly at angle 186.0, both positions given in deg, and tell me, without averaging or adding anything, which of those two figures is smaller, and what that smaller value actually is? 8.9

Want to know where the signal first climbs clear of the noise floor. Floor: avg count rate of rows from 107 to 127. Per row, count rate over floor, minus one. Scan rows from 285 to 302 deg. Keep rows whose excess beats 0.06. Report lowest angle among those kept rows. 293.5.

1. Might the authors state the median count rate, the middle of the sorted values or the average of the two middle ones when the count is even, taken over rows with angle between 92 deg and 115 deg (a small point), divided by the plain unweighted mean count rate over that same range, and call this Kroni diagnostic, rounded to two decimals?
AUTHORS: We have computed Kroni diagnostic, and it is 1.01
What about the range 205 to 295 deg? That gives 1.07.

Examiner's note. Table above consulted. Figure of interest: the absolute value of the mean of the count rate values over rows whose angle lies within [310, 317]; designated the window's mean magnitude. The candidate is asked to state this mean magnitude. 9.7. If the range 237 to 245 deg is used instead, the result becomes 8.8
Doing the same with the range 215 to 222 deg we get 5.6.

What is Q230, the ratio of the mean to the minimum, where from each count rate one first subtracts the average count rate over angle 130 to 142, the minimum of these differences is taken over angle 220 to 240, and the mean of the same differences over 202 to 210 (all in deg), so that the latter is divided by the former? 1.8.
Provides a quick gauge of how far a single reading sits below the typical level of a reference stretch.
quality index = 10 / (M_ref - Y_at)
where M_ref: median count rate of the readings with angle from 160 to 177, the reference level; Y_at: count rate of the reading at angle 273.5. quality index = -60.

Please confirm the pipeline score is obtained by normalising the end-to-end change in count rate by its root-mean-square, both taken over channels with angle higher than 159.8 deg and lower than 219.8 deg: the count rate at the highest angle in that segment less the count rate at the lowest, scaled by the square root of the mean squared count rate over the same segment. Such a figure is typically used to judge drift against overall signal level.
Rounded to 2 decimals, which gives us -0.49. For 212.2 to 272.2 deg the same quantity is 0.57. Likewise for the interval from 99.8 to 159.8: -0.16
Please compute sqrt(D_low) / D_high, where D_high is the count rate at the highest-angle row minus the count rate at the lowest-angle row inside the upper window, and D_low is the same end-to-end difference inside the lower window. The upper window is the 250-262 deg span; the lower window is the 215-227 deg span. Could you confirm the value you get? -37.1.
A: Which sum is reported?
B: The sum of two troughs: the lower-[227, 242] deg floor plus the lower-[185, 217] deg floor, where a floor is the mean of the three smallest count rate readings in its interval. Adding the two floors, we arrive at 12.0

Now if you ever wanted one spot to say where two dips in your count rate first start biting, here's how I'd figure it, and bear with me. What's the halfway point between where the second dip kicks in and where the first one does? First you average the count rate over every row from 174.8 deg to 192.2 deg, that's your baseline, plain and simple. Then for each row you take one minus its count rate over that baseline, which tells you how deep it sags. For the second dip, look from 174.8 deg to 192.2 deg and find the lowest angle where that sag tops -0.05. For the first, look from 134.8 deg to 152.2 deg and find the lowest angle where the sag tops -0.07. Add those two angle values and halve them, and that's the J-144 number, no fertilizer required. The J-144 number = 156.0 deg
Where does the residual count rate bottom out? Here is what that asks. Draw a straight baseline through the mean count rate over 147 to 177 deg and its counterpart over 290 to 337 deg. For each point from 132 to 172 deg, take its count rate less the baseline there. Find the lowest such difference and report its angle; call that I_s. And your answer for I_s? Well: 146.0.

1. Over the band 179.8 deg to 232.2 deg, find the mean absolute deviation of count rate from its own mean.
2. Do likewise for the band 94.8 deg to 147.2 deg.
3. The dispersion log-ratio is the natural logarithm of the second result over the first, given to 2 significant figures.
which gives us -1.2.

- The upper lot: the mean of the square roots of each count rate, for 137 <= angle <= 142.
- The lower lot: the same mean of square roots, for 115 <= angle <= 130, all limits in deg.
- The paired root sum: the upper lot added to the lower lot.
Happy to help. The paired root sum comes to 6.04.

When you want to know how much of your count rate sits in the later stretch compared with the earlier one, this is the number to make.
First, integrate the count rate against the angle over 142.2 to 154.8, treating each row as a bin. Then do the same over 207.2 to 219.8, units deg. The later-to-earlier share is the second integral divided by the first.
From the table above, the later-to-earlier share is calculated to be 0.52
